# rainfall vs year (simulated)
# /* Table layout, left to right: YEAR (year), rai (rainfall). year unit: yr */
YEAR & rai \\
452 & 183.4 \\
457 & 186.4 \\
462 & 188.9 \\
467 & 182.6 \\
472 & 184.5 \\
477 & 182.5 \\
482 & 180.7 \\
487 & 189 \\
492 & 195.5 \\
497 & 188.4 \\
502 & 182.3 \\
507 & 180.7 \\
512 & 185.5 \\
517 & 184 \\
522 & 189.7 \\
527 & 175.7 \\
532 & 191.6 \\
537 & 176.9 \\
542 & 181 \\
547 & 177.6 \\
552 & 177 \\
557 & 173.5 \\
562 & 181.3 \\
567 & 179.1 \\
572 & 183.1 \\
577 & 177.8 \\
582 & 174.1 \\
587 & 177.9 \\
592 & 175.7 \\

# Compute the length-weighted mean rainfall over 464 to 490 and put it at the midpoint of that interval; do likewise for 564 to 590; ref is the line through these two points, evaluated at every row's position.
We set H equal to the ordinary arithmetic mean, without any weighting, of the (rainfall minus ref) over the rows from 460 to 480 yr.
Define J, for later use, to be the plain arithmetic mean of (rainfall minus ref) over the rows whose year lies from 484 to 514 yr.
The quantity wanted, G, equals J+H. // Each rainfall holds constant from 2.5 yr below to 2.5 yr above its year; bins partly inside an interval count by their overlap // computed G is 4.0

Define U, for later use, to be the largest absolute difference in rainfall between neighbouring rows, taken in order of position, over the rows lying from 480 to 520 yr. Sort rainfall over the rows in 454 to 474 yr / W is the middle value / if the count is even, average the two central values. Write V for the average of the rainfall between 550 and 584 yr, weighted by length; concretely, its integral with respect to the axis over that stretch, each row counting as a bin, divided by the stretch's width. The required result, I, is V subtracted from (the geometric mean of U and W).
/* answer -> -139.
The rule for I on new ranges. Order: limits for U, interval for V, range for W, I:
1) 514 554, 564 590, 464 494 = -124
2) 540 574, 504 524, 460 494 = -147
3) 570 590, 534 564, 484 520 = -147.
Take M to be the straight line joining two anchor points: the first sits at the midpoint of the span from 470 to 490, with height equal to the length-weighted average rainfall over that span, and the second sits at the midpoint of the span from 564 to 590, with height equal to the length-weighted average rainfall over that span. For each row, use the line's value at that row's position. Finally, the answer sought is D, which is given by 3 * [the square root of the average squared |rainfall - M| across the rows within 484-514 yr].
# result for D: 17.5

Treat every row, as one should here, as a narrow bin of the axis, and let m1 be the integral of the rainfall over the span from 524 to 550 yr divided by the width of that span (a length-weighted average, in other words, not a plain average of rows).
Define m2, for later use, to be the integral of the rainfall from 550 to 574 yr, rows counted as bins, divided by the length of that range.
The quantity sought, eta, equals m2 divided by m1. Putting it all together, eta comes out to 0.99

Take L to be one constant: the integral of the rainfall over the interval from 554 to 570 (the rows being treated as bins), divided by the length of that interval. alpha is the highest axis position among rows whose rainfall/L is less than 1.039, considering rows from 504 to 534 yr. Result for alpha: 527 yr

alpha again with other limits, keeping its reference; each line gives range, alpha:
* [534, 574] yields 572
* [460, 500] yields 482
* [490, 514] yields 507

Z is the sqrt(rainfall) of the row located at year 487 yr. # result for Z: 13.7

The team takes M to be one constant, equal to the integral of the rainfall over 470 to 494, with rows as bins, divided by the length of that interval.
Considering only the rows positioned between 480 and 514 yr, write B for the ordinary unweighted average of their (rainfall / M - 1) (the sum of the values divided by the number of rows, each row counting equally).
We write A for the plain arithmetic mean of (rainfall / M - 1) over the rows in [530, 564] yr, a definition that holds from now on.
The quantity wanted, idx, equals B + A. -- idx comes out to -0.036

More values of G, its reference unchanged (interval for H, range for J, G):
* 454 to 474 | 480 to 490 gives 1.8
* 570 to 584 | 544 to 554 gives -2.8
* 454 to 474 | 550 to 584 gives -0.3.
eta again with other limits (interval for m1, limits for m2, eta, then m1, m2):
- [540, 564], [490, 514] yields 1.05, 178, 186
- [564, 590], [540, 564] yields 1.00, 178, 178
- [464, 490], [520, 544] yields 0.99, 184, 183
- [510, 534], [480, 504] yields 1.01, 185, 187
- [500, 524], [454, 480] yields 1.00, 184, 185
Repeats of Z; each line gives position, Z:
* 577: 13.3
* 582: 13.2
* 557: 13.2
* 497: 13.7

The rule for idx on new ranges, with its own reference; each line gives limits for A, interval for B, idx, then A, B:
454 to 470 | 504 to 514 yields -0.019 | -0.002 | -0.017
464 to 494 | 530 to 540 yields -0.014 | -0.003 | -0.011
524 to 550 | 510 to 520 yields -0.039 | -0.031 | -0.008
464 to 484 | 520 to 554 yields -0.046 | -0.020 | -0.026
